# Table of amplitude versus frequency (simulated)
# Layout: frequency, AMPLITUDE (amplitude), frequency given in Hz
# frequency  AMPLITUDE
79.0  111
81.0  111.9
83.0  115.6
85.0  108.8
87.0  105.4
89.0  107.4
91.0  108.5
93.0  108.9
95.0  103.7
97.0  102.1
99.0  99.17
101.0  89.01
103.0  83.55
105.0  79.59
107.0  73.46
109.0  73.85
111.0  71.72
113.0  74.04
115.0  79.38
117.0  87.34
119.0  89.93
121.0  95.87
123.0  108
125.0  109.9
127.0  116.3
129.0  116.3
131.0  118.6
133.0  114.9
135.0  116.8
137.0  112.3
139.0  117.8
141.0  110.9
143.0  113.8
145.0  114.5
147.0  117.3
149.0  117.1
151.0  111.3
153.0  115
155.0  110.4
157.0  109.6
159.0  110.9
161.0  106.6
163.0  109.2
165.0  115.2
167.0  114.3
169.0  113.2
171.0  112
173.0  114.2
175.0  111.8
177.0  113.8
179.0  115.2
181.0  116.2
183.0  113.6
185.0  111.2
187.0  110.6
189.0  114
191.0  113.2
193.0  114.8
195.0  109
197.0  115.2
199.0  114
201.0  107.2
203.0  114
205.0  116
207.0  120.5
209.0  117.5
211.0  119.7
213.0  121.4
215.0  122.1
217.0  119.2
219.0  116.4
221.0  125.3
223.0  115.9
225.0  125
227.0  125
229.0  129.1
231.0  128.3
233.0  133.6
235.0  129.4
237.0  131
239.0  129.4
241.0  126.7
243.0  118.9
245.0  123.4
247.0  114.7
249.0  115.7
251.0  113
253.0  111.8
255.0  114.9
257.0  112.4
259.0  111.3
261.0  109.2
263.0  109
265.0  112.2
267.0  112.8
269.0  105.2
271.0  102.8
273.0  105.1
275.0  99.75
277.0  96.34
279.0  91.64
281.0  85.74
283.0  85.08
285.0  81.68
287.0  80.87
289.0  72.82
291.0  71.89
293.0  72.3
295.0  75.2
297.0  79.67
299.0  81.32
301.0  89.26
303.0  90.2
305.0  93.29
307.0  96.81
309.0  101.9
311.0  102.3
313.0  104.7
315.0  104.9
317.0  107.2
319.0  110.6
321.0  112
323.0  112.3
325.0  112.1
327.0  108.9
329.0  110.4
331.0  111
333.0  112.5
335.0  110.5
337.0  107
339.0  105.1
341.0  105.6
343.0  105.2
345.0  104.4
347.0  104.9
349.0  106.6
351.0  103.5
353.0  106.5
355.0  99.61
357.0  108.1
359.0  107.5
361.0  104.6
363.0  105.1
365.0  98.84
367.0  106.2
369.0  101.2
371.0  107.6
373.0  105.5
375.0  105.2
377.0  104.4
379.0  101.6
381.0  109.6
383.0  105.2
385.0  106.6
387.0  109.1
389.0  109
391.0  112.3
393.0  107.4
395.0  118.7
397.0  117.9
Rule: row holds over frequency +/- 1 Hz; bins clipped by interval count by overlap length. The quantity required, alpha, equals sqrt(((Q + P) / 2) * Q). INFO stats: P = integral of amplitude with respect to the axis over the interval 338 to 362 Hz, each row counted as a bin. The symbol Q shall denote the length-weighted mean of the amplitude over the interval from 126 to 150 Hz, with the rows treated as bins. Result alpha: 390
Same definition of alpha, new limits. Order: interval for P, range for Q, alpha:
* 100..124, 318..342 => 341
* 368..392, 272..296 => 335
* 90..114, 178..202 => 356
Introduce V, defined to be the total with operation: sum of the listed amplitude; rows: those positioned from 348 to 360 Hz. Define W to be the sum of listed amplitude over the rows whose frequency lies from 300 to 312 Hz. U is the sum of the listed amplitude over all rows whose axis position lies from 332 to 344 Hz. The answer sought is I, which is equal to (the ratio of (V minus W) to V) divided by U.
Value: 0.0001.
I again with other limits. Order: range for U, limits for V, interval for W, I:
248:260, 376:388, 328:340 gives 0.0000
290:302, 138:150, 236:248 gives -0.0002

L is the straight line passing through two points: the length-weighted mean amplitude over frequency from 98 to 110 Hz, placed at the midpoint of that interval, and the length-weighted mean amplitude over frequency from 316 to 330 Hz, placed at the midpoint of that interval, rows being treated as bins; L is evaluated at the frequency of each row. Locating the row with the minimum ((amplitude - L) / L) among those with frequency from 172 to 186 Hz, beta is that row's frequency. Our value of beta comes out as 185.0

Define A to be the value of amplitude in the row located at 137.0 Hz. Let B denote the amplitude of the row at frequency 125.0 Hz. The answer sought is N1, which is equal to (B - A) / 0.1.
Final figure -24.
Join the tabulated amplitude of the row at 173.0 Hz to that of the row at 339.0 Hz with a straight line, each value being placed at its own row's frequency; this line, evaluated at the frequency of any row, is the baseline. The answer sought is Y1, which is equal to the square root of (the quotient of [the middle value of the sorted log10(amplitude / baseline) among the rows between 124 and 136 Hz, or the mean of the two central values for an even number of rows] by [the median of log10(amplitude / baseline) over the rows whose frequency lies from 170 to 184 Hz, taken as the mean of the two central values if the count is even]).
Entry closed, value 2.6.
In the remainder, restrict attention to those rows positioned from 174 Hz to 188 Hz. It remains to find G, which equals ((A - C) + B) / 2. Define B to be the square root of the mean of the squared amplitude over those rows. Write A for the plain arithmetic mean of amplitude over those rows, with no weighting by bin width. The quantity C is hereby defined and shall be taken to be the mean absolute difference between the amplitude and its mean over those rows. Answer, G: 112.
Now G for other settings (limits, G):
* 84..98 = 105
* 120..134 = 109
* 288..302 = 75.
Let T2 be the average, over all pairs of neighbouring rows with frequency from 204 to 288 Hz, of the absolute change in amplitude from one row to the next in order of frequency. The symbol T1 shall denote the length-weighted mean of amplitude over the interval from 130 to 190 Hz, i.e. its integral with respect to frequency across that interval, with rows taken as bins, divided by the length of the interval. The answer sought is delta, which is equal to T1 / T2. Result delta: 33.0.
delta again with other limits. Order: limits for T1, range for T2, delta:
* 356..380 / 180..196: 42.6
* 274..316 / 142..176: 34.9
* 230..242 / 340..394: 39.9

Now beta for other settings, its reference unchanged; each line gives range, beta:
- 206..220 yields 219.0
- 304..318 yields 305.0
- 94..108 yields 107.0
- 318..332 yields 327.0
